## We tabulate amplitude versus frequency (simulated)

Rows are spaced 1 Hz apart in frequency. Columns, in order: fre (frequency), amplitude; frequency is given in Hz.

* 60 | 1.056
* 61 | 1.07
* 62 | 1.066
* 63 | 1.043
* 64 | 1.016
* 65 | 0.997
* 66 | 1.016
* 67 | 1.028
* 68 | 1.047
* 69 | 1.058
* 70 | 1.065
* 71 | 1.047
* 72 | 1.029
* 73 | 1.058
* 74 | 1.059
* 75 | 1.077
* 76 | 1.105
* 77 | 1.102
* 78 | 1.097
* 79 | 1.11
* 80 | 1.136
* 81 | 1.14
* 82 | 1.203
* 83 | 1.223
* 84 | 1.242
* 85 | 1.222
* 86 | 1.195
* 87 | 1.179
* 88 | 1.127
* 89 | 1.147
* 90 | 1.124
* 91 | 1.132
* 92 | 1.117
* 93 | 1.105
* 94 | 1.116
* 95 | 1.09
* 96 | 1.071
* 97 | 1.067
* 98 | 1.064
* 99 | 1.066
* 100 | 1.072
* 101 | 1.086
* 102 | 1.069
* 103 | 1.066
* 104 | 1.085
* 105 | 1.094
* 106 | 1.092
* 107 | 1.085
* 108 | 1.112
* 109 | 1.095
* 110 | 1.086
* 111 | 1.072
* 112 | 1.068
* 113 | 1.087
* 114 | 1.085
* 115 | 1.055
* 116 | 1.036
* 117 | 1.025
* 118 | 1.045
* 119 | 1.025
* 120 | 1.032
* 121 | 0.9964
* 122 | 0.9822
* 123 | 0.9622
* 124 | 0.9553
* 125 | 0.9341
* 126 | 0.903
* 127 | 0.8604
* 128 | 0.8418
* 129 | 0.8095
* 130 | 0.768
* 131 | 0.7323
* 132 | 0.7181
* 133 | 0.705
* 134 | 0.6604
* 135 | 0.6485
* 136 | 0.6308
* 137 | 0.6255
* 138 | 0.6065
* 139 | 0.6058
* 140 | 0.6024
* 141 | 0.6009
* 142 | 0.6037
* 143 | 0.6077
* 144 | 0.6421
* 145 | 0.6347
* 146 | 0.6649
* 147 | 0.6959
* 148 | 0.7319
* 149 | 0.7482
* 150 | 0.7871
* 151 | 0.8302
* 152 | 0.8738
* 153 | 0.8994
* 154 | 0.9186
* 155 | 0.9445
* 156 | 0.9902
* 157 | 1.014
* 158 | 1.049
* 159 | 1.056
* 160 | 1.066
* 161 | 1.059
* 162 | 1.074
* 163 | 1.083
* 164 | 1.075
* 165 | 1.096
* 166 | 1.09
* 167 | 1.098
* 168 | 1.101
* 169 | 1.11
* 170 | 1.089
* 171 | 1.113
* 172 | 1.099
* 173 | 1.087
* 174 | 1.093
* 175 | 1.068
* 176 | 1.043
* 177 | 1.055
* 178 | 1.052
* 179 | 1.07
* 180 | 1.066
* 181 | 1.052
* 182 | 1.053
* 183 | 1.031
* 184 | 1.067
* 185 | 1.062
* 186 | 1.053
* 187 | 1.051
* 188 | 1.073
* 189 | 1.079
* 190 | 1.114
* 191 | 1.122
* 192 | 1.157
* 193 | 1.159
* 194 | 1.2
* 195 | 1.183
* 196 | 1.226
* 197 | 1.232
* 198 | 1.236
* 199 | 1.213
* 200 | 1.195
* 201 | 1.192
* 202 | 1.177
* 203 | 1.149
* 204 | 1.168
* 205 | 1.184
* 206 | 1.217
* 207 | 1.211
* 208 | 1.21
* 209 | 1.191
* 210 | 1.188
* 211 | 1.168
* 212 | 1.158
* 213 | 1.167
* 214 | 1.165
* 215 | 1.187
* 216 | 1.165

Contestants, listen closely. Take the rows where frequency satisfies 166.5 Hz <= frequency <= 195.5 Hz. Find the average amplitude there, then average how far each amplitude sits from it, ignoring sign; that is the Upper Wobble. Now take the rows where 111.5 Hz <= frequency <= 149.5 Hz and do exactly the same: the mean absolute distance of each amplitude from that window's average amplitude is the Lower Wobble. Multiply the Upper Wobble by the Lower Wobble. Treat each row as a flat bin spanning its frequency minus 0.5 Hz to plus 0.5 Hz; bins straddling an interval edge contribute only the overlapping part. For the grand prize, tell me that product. 0.0052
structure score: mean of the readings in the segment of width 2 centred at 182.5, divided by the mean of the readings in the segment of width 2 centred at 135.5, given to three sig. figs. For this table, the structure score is 1.63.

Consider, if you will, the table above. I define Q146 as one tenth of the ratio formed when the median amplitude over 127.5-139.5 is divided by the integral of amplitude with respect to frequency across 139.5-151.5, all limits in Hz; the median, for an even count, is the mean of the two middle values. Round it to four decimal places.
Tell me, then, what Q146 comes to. 0.0084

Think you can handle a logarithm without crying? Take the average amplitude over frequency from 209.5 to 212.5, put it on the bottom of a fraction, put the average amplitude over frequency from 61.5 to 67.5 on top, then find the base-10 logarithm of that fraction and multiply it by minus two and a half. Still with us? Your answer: 0.14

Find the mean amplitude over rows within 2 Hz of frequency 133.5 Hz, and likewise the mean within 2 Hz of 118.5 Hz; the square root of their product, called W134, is 0.84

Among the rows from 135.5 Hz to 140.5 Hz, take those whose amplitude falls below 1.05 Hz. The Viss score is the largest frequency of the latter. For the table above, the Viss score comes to 140 Hz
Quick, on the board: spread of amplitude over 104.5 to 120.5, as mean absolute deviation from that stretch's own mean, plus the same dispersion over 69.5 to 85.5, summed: 0.08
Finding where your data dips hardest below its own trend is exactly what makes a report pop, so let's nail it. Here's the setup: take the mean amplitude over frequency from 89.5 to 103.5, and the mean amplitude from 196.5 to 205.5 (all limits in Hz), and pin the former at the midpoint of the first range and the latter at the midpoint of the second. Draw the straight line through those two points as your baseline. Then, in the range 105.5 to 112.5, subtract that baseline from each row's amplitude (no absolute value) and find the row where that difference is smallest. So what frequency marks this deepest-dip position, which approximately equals 112 Hz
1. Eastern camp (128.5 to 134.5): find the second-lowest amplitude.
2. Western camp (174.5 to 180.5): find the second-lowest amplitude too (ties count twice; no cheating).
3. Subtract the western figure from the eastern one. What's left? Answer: -0.35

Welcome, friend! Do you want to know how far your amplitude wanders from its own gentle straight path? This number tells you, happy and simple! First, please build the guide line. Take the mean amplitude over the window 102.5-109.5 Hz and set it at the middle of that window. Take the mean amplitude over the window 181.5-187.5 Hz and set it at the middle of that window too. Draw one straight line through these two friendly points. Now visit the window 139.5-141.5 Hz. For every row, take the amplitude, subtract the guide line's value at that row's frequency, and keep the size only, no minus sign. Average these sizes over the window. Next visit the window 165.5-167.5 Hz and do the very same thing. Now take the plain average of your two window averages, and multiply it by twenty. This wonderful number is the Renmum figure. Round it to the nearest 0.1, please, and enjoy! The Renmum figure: 5.0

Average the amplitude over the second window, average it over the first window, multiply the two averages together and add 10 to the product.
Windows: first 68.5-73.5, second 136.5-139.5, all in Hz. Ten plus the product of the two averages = 10.64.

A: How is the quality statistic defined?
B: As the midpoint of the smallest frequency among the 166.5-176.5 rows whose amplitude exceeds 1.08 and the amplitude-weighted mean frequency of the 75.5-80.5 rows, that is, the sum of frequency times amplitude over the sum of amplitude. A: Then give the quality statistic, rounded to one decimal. 122.5 Hz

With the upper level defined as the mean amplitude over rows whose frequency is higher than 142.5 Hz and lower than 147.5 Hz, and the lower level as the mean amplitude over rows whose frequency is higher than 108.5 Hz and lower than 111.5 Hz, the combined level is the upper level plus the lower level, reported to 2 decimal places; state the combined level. 1.73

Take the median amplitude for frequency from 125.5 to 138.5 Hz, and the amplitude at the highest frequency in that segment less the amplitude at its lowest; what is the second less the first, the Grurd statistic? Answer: -1.01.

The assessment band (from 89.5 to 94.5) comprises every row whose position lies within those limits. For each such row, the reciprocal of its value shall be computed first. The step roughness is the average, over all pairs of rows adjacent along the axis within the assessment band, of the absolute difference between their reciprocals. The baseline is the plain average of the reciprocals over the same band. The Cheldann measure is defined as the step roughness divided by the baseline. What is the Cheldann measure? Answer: 0.010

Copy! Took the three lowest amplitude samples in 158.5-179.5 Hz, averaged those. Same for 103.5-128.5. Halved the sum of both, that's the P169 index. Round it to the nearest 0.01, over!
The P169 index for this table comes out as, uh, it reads 0.96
